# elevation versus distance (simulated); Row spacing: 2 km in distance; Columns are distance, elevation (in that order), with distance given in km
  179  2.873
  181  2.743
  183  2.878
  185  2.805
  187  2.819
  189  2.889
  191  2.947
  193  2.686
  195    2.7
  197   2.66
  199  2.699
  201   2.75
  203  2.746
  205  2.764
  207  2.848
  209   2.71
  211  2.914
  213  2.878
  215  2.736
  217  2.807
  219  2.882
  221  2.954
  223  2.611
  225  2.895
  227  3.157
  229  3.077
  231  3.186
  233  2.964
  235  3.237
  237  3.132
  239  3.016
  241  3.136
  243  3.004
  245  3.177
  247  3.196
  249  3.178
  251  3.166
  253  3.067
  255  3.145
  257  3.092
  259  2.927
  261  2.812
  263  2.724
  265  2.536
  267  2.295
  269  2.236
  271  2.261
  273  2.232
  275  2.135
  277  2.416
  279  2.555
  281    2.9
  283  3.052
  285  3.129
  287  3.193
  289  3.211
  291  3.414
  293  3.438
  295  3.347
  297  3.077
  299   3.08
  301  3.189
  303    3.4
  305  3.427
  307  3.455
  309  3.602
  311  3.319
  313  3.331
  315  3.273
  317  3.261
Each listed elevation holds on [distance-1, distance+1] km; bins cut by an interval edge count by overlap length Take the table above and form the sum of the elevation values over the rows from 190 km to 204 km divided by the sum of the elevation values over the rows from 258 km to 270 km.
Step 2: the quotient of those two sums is 1.2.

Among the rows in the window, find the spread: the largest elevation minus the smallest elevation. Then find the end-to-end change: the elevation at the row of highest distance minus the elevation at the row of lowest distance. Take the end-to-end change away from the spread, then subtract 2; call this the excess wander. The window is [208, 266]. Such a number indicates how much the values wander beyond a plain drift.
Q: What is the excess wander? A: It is -1.1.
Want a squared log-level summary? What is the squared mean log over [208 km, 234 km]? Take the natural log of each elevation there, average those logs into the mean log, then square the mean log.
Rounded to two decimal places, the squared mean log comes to 1.13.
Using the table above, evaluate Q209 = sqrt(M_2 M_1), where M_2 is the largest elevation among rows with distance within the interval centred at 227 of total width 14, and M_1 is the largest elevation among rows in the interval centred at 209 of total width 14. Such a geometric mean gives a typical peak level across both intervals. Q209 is 3.05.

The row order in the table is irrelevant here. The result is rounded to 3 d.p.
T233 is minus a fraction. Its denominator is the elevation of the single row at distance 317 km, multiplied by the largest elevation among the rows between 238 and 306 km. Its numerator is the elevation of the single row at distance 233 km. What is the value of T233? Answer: -0.264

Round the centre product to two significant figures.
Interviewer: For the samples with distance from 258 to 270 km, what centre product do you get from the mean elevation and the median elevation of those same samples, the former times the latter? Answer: 6.8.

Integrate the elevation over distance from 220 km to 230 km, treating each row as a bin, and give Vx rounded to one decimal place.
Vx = 29.4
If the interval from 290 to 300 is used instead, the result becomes 32.7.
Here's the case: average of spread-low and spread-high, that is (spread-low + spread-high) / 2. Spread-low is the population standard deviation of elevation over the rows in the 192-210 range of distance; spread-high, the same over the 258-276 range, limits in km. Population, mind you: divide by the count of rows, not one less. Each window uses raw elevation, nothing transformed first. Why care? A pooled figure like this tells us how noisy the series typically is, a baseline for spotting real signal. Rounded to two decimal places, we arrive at 0.16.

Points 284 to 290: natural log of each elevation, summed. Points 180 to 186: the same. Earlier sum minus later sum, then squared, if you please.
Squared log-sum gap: 0.14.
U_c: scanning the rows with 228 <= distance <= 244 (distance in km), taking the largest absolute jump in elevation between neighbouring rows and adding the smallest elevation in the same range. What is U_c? 3.24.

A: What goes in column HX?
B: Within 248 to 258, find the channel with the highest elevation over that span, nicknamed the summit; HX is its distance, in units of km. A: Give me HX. 249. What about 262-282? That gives 281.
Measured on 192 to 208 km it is 207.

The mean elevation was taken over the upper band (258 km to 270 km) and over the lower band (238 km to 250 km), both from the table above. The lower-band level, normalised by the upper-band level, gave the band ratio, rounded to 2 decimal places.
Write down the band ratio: 1.20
